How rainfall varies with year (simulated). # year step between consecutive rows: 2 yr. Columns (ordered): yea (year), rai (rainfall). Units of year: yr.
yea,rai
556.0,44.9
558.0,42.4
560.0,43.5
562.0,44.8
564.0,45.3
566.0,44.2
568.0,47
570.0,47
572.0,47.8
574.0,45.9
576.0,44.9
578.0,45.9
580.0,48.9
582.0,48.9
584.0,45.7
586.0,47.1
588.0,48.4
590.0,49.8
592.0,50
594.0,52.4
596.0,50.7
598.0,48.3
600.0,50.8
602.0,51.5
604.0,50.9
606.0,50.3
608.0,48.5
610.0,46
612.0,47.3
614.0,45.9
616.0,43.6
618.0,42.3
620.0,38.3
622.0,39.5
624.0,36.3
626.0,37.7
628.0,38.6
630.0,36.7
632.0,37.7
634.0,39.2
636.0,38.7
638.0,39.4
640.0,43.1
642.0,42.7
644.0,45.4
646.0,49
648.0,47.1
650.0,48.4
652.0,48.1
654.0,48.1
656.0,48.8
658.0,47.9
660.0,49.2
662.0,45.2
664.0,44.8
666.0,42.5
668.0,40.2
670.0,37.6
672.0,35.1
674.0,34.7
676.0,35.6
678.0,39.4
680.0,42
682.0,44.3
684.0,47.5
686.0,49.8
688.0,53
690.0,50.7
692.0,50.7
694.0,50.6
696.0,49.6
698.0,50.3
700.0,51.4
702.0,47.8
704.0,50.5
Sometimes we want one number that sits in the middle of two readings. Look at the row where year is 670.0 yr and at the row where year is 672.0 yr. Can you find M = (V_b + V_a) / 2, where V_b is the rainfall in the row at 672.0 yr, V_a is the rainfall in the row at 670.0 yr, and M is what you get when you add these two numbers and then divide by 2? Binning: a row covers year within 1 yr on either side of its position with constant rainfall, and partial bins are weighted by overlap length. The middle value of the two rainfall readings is 36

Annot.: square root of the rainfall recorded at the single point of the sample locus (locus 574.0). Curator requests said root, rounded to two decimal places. 6.77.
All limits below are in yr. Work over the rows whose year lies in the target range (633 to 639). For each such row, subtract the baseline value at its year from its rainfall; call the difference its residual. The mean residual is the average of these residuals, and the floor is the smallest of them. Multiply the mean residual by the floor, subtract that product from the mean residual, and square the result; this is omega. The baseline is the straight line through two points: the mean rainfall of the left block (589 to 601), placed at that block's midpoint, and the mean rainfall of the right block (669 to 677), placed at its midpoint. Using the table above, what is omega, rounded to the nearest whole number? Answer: 314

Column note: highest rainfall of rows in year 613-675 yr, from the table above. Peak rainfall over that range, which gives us 49.2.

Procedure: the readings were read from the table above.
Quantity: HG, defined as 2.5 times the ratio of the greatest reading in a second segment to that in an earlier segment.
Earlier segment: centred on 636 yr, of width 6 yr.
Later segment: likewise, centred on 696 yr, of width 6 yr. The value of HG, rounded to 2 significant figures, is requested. 3.2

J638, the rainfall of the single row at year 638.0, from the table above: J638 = 39.4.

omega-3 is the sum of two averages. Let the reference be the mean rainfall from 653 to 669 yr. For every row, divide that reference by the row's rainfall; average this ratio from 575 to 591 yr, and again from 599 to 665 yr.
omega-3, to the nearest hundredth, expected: 2.01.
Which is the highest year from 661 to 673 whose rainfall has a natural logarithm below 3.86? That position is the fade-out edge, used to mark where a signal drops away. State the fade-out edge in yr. 672.0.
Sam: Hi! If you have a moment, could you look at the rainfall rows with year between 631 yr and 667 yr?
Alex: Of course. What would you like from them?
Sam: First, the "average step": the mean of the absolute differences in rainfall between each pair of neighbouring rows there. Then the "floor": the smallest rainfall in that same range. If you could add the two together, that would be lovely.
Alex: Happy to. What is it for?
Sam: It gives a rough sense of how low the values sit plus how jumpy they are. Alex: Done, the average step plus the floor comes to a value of 39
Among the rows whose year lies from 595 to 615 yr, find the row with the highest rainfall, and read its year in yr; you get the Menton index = 602.0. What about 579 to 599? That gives 594.0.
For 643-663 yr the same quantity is 660.0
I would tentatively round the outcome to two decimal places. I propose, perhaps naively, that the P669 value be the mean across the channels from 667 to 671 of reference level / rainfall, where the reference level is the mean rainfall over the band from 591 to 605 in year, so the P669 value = 1.30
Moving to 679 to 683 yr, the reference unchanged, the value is 1.17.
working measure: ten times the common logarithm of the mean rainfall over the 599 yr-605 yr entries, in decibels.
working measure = 17.1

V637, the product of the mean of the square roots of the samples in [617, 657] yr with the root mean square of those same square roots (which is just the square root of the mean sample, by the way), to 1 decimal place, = 42.2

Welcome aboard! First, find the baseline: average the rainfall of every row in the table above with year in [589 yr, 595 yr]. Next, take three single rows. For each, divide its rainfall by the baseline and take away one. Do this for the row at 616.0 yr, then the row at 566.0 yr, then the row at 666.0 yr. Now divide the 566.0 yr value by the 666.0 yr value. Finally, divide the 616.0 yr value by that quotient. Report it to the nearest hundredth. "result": -0.18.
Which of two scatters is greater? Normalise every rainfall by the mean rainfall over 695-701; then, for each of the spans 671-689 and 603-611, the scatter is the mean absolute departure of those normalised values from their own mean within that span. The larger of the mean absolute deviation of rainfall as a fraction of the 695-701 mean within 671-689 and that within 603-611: 0.11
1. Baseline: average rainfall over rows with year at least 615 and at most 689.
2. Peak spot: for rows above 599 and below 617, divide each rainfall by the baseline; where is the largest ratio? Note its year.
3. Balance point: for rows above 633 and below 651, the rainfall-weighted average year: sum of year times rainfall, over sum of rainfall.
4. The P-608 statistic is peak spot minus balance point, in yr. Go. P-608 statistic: -40.4 yr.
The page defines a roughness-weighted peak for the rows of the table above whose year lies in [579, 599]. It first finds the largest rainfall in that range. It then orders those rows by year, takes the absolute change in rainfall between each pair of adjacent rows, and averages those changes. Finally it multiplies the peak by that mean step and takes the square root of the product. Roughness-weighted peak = 9.0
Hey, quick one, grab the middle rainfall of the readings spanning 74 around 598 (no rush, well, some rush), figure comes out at 46.0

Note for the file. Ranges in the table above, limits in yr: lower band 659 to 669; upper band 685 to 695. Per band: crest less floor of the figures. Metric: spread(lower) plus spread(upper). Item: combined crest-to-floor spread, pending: 12.2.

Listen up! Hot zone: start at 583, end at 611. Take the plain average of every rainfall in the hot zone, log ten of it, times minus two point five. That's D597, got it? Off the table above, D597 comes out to -4.23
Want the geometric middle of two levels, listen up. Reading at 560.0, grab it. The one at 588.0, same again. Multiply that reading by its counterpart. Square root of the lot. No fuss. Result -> 46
